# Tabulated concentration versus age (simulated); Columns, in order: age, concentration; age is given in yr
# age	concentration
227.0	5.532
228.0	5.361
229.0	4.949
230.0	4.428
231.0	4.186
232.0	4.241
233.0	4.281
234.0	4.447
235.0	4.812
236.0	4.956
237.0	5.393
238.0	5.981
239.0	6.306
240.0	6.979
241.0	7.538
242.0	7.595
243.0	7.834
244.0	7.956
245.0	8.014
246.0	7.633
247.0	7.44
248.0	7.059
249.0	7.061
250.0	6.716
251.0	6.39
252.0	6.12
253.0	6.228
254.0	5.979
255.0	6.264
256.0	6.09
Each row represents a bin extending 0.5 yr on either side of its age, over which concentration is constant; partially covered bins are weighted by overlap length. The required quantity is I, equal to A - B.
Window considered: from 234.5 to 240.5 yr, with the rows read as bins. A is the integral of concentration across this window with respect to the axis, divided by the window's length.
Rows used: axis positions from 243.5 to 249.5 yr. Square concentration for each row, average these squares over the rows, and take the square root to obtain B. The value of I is -1.8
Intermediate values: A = 5.7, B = 7.5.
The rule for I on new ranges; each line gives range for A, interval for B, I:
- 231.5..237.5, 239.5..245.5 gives -3.0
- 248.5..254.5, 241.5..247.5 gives -1.3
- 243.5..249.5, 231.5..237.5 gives 2.8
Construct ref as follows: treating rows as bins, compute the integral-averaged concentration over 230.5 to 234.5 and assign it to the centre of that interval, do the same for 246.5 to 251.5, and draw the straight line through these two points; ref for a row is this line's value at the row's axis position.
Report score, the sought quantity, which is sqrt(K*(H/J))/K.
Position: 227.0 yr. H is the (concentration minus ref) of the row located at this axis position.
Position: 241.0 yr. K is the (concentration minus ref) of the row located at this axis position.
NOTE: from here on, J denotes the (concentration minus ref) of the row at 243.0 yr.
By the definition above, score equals 0.8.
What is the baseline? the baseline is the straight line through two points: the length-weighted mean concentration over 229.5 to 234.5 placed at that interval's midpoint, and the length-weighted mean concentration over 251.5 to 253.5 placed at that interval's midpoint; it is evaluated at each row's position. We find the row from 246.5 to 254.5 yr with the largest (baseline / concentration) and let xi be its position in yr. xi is 254.0 yr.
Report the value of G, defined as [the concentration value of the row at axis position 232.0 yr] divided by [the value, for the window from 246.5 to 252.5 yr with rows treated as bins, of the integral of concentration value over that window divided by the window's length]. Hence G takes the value 0.6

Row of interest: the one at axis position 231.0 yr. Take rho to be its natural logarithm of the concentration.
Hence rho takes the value 1.4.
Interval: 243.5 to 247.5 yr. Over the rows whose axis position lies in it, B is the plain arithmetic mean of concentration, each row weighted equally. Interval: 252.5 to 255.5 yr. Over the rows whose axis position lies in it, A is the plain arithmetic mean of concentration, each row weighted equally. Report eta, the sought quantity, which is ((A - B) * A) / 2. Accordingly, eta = -4.9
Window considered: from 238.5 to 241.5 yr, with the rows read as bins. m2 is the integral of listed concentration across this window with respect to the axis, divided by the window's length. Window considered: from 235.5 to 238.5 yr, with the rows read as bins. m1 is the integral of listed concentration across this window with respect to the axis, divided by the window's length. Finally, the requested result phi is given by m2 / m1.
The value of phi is 1.28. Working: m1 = 5.4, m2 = 6.9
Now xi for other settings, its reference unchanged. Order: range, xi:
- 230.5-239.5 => 233.0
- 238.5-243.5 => 239.0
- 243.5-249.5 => 249.0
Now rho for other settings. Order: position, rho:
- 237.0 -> 1.7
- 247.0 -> 2.0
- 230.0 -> 1.5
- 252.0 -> 1.8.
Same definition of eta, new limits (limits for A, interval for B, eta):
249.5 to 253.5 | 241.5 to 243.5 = -4.3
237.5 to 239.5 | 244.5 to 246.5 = -5.2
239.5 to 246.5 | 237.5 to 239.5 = 5.8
